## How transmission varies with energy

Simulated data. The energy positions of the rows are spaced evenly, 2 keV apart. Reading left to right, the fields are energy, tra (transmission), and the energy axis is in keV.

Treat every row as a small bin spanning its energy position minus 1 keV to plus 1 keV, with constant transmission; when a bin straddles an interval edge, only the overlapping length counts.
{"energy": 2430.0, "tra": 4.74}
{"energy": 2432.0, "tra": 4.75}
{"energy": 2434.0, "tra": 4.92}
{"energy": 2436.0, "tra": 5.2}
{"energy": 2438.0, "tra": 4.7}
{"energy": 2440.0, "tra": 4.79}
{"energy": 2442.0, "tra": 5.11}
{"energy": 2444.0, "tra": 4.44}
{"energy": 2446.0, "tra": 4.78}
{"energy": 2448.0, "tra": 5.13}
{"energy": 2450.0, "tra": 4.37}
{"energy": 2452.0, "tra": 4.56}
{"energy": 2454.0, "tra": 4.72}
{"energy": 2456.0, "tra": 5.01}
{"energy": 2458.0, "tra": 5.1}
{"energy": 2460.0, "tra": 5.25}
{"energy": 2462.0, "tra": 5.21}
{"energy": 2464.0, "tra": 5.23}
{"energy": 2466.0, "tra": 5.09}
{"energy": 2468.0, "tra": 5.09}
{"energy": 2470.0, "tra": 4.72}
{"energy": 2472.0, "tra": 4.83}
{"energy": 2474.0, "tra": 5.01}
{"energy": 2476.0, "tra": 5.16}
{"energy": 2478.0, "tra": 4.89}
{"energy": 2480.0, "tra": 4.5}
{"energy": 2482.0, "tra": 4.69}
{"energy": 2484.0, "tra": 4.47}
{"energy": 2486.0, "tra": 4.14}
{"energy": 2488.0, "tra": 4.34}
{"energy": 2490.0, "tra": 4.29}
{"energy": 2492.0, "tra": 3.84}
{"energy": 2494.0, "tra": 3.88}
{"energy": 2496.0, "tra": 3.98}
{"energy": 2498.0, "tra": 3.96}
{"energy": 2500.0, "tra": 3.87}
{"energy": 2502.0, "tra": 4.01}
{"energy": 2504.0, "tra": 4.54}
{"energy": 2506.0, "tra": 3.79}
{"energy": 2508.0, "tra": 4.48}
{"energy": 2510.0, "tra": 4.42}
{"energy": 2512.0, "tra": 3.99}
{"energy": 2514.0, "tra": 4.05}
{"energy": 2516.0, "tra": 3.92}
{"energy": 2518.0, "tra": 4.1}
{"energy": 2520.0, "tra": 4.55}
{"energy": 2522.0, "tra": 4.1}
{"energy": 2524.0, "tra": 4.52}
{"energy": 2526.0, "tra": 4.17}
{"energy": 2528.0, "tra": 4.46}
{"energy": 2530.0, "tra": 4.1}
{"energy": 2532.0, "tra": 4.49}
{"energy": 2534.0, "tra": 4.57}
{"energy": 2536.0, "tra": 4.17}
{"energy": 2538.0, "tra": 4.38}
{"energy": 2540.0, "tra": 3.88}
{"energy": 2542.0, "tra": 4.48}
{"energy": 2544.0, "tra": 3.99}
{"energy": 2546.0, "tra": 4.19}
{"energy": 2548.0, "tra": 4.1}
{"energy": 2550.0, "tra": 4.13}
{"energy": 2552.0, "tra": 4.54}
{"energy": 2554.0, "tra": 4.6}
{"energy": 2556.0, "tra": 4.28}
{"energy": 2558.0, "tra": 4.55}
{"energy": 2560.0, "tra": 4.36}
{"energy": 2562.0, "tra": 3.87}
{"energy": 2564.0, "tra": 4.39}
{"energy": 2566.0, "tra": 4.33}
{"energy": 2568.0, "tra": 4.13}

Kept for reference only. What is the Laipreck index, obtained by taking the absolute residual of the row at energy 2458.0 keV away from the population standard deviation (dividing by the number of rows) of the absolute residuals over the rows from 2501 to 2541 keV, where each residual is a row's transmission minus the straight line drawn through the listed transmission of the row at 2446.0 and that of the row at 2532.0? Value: -0.12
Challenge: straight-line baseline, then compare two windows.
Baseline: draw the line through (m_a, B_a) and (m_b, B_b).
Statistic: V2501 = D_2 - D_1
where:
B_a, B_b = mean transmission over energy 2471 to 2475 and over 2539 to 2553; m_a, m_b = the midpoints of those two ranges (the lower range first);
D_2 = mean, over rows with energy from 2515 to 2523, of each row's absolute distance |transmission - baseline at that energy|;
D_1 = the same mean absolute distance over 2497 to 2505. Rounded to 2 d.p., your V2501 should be -0.20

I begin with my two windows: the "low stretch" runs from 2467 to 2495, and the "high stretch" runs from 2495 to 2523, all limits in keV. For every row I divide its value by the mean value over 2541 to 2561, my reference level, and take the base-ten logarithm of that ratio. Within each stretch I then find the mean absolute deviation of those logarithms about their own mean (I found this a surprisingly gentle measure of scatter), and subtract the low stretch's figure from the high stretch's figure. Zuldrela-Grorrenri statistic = -0.012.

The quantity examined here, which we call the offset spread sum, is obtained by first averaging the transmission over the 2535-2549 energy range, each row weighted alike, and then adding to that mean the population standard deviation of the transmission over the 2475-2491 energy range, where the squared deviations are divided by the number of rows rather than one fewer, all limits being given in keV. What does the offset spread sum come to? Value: 4.49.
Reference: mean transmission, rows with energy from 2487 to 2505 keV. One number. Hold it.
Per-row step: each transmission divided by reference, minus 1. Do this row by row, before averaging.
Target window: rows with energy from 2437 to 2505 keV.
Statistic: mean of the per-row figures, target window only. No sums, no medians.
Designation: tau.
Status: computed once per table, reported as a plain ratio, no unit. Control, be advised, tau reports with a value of 0.14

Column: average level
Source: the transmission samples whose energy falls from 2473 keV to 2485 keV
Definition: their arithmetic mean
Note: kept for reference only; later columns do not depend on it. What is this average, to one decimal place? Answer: 4.8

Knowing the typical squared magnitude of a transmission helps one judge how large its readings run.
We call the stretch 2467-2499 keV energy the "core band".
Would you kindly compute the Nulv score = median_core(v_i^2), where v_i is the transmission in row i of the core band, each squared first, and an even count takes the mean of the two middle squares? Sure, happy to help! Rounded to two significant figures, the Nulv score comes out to 20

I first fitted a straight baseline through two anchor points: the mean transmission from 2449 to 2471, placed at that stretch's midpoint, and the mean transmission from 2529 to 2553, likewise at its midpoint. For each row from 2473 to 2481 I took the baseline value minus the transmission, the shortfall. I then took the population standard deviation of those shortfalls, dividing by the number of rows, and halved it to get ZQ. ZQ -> 0.11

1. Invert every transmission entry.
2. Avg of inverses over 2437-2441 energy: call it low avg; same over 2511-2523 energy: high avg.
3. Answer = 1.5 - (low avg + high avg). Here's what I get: 1.05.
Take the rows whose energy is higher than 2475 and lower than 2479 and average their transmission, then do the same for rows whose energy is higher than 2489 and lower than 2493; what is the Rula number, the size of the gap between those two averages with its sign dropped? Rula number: 1.0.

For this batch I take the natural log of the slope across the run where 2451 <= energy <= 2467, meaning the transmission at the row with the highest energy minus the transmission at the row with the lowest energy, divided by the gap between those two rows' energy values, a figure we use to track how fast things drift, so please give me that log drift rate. -3.3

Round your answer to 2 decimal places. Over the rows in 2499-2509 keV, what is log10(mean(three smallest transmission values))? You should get 0.59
